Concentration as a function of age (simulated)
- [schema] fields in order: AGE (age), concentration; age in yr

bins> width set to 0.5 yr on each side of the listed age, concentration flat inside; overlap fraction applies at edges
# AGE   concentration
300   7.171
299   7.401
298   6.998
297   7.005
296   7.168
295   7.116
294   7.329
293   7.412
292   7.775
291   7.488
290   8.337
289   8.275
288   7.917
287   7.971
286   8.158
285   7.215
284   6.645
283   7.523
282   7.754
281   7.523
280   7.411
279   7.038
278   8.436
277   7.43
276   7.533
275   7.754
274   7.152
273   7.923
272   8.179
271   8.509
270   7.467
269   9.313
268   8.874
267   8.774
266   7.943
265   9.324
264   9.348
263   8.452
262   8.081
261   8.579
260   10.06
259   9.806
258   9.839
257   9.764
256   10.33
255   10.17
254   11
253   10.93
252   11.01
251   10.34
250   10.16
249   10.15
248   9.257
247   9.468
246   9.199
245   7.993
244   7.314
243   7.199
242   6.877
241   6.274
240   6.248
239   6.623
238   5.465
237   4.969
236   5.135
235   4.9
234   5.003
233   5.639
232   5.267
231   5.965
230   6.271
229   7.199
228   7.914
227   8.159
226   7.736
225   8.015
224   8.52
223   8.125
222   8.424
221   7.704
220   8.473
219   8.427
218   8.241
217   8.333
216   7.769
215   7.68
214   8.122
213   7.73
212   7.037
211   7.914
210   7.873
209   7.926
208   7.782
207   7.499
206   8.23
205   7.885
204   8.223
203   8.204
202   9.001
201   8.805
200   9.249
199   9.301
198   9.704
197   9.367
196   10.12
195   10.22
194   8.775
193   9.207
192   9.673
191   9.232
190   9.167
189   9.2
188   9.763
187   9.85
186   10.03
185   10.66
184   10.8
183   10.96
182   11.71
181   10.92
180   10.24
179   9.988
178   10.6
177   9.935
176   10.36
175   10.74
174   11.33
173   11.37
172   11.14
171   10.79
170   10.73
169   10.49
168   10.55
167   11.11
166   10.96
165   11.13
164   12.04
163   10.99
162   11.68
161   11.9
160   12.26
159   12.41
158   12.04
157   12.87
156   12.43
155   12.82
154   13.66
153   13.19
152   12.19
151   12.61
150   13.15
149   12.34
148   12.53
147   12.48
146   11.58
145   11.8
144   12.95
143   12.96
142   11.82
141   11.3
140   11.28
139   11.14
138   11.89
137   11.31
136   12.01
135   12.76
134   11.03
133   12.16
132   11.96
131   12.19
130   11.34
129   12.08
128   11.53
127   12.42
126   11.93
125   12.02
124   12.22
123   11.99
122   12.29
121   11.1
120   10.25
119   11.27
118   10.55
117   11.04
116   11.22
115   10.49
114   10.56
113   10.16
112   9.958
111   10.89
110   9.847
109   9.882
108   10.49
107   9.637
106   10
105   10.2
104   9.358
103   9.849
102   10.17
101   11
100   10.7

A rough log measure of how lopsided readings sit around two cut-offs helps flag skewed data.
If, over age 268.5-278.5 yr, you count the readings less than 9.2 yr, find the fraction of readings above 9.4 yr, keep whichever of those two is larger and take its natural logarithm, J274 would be 2.2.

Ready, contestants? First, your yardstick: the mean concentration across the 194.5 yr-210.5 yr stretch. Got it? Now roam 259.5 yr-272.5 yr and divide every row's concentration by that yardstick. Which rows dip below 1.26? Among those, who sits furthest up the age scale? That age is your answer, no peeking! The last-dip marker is 272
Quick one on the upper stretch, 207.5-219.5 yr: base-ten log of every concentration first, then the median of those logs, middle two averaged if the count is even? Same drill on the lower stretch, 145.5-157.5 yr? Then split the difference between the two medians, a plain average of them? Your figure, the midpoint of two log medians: 0.998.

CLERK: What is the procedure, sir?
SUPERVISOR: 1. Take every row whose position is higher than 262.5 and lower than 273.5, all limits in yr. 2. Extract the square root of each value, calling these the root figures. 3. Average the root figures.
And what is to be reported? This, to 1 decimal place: 2.9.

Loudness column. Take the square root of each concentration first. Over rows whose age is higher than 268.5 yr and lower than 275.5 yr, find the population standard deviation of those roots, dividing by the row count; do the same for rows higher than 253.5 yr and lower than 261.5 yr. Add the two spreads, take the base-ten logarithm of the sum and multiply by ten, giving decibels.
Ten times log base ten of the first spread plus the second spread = -6.6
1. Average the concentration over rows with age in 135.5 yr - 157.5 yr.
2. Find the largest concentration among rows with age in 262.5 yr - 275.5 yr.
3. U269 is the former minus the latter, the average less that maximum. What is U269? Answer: 2.9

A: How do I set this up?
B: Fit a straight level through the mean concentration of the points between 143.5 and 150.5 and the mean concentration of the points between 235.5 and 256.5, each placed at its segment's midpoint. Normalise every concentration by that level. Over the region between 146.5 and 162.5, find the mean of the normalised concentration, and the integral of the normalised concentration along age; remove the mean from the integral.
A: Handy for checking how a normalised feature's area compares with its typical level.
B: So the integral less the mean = 15.5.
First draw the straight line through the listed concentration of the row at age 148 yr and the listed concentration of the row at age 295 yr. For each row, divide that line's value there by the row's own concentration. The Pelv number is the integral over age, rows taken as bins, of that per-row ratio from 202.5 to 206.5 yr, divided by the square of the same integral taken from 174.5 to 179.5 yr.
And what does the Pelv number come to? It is 0.17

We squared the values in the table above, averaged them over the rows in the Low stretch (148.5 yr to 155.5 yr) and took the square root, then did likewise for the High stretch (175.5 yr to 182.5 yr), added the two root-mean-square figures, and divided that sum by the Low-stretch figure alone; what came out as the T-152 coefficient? 1.82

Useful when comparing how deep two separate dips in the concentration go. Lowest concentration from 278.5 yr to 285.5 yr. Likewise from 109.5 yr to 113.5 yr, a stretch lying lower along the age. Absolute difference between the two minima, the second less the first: 3.2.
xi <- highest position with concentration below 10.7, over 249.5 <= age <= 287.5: 287 yr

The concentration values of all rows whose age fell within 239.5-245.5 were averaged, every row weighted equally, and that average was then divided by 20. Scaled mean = 0.35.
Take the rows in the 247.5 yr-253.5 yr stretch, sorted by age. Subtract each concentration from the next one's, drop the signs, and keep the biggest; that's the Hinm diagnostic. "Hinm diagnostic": 0.89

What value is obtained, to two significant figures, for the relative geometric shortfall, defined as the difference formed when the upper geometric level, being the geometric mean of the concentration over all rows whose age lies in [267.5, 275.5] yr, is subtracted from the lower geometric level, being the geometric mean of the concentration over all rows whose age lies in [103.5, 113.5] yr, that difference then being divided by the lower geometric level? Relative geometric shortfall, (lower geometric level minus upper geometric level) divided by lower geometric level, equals 0.19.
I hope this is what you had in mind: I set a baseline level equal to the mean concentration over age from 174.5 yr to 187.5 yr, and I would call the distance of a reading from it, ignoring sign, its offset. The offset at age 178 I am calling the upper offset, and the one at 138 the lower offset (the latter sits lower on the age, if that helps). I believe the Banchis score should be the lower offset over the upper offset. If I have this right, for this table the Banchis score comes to 17.7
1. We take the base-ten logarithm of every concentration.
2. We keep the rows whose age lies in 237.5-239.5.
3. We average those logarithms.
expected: 0.78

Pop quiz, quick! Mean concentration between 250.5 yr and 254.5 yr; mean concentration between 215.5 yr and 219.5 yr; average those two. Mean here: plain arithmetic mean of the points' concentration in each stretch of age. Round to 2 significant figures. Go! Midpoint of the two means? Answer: 9.5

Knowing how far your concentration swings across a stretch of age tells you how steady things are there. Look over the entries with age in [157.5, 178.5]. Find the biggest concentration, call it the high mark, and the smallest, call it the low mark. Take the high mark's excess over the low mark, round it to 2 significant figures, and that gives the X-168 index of 2.5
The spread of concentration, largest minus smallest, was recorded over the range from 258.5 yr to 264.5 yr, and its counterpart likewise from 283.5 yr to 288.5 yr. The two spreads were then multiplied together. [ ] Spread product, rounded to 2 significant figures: 3.0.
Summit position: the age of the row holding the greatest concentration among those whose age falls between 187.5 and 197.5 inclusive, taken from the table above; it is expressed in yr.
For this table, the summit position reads 195 yr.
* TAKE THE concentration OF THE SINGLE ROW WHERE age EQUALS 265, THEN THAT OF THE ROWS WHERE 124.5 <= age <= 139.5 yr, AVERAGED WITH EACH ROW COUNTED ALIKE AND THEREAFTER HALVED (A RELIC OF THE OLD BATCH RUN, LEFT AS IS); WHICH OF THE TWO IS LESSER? 5.9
